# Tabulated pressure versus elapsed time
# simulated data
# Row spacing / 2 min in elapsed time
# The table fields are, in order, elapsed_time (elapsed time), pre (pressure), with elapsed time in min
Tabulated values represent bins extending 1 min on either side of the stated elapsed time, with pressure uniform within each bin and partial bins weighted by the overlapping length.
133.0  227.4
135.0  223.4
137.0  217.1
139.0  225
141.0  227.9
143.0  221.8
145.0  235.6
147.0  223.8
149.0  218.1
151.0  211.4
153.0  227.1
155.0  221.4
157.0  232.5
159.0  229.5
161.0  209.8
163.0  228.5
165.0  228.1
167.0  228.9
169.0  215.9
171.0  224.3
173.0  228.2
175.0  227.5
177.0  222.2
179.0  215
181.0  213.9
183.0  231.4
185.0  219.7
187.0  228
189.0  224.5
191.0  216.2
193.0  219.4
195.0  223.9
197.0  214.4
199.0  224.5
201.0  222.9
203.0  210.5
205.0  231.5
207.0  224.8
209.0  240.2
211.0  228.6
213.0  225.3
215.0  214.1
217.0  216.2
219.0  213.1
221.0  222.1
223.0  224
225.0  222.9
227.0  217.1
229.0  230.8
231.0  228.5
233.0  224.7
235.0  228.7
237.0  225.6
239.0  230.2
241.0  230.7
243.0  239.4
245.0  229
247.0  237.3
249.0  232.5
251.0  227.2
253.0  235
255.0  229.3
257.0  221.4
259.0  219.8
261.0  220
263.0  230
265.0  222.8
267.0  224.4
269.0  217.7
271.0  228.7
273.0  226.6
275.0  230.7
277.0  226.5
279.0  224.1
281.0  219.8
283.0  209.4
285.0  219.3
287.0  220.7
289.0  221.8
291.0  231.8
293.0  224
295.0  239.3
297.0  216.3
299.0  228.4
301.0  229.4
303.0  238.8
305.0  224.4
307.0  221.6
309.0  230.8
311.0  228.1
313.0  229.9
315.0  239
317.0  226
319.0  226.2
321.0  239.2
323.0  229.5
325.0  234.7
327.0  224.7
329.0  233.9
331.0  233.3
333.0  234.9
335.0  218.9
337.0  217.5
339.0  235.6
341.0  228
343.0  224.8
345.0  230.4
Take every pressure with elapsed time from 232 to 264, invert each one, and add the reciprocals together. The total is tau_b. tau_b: 0.070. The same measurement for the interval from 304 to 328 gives 0.052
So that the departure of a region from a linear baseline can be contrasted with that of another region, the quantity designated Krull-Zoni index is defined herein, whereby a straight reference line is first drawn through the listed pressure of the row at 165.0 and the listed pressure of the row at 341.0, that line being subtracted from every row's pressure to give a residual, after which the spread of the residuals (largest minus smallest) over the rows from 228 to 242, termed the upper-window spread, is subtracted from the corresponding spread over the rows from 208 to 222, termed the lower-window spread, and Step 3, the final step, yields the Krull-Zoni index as 21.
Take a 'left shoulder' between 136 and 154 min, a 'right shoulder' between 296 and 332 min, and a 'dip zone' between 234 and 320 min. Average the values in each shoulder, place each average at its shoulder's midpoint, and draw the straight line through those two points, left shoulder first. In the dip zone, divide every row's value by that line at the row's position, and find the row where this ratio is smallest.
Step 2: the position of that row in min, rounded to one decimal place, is 283.0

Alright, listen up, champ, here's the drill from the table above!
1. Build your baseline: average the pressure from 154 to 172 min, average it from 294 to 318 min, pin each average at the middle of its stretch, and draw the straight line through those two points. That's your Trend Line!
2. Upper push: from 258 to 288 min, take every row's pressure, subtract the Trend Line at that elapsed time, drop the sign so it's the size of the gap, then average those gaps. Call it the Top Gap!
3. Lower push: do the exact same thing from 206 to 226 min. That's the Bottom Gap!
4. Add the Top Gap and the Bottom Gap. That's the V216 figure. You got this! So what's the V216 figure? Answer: 12.6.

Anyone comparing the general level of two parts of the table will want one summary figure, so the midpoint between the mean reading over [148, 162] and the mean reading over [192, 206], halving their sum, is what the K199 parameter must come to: 221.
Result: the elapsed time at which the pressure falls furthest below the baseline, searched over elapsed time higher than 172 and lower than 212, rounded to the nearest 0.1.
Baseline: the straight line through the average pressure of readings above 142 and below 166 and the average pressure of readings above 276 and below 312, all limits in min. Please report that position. 203.0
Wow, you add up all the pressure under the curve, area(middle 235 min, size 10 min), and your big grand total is 2275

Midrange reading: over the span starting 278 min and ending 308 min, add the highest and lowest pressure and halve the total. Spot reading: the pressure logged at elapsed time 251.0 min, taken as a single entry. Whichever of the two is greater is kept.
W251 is 227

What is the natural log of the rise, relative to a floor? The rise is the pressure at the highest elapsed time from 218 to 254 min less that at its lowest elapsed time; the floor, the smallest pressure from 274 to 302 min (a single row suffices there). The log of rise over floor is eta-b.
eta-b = -2.3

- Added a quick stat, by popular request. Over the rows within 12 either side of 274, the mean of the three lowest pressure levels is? 215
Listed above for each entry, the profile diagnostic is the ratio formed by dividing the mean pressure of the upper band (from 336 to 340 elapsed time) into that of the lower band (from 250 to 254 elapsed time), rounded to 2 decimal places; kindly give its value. 1.02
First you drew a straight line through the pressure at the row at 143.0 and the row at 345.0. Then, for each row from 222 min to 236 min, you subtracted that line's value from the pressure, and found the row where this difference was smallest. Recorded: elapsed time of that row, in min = 227.0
